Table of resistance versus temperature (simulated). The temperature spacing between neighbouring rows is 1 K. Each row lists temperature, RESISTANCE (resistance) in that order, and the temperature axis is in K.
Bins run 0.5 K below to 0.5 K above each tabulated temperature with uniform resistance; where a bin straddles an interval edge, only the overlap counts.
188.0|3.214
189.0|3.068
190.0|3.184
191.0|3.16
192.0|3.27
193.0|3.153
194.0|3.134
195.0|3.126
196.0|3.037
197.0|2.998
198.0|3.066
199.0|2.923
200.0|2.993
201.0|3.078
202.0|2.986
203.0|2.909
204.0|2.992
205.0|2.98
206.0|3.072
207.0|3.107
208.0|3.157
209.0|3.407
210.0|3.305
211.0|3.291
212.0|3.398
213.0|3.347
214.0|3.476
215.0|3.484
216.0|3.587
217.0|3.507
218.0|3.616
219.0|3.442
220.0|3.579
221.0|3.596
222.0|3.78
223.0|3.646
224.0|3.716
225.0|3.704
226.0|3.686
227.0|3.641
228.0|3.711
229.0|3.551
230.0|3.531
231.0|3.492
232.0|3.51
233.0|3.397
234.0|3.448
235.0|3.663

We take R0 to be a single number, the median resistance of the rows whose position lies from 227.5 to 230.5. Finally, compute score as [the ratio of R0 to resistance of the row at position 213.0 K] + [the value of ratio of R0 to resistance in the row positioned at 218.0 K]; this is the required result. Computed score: 2.04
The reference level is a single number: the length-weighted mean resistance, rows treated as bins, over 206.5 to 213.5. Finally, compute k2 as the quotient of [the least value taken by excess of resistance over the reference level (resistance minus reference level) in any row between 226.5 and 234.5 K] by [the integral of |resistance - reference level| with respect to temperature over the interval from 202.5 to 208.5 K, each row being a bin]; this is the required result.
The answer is 0.07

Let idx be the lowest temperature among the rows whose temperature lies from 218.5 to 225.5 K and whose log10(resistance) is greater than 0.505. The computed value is 219.0 K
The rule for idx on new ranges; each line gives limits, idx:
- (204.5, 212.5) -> 209.0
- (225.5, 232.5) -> 226.0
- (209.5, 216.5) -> 210.0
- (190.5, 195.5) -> 192.0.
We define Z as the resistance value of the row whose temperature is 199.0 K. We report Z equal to 2.923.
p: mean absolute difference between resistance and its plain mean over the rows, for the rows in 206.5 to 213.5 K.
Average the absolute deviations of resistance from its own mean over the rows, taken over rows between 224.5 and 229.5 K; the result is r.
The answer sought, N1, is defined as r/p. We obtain 0.6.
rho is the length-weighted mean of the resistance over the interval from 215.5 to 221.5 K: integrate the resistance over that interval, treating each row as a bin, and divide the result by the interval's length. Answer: 3.55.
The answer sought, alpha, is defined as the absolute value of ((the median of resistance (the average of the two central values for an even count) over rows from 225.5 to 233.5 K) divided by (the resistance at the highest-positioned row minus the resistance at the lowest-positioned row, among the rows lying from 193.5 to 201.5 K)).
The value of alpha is 63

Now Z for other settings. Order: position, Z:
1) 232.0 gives 3.51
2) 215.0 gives 3.484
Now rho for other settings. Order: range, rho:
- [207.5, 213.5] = 3.32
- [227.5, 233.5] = 3.53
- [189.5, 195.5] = 3.17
